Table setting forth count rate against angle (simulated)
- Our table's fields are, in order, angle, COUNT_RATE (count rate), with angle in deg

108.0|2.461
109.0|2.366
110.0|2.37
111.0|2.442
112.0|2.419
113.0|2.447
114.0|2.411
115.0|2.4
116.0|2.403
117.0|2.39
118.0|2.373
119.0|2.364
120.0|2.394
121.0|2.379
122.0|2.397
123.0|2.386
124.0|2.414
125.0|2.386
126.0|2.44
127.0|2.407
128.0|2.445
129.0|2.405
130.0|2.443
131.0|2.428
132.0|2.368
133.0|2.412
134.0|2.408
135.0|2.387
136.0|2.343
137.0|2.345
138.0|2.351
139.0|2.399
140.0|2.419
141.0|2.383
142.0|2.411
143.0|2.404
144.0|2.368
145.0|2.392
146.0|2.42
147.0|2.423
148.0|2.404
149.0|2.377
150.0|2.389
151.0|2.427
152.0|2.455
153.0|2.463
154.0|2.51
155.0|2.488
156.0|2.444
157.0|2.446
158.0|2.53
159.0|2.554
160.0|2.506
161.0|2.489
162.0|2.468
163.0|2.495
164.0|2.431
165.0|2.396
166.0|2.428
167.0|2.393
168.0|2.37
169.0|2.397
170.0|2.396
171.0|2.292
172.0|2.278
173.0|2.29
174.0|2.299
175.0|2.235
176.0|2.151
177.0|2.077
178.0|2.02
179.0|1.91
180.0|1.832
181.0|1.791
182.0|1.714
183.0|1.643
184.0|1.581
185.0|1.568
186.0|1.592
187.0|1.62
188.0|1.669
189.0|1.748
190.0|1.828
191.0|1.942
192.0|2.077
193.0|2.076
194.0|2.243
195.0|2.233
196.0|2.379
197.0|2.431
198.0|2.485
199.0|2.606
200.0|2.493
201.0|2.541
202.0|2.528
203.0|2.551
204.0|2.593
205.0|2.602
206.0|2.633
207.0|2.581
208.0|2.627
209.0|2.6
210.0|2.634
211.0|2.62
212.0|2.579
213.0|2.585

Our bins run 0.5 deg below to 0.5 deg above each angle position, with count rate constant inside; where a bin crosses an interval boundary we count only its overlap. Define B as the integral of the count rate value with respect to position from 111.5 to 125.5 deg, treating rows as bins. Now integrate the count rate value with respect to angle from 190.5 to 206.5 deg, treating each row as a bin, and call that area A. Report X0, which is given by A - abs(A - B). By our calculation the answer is 34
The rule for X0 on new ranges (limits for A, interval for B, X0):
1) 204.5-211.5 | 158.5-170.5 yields 7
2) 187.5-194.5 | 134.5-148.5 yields -6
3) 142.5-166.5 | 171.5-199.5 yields 56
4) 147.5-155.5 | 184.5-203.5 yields -2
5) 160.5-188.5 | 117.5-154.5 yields 29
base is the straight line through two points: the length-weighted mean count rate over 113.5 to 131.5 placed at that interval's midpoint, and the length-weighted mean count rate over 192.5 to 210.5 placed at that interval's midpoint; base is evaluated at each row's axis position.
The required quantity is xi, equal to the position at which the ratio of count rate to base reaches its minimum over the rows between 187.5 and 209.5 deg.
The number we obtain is 188.0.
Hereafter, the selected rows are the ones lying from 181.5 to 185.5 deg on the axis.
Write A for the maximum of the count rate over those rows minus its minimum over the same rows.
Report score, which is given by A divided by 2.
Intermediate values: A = 0.15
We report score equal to 0.07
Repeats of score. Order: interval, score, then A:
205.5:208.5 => 0.03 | 0.05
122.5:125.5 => 0.01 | 0.03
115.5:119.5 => 0.02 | 0.04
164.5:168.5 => 0.03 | 0.06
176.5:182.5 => 0.18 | 0.36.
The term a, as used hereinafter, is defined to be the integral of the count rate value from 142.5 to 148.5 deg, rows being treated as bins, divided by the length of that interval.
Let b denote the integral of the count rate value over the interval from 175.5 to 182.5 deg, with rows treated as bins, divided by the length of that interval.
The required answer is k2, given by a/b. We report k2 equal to 1.25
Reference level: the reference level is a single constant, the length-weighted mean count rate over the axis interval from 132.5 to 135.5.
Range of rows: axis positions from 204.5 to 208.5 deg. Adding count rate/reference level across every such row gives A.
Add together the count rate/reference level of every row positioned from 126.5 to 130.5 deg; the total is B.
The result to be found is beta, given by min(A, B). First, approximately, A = 4.35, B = 4.04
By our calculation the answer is 4.04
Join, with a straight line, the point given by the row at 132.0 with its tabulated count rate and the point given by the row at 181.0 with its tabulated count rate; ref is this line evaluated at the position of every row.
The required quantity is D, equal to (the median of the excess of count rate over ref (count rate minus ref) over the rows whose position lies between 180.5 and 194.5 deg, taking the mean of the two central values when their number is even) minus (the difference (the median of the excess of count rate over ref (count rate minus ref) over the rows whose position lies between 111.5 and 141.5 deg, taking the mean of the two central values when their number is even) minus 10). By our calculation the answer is 10.0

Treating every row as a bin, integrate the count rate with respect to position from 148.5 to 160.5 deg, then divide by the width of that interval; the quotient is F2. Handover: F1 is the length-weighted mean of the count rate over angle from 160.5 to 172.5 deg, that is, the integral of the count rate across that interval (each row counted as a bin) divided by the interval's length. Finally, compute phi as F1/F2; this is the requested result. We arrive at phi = 0.97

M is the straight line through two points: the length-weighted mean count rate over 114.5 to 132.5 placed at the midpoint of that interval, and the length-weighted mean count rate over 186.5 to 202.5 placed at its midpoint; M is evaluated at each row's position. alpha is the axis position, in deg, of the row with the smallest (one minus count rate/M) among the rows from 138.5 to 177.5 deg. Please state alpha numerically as 159.0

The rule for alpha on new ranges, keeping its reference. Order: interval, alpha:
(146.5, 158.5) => 158.0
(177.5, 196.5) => 196.0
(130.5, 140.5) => 140.0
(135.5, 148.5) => 147.0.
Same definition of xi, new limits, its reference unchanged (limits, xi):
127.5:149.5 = 136.0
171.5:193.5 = 185.0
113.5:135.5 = 132.0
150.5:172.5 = 172.0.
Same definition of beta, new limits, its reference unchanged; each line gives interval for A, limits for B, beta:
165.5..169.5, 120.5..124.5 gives 3.99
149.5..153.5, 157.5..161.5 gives 4.05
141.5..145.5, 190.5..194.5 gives 3.47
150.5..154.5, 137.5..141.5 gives 3.98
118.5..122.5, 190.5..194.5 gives 3.47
